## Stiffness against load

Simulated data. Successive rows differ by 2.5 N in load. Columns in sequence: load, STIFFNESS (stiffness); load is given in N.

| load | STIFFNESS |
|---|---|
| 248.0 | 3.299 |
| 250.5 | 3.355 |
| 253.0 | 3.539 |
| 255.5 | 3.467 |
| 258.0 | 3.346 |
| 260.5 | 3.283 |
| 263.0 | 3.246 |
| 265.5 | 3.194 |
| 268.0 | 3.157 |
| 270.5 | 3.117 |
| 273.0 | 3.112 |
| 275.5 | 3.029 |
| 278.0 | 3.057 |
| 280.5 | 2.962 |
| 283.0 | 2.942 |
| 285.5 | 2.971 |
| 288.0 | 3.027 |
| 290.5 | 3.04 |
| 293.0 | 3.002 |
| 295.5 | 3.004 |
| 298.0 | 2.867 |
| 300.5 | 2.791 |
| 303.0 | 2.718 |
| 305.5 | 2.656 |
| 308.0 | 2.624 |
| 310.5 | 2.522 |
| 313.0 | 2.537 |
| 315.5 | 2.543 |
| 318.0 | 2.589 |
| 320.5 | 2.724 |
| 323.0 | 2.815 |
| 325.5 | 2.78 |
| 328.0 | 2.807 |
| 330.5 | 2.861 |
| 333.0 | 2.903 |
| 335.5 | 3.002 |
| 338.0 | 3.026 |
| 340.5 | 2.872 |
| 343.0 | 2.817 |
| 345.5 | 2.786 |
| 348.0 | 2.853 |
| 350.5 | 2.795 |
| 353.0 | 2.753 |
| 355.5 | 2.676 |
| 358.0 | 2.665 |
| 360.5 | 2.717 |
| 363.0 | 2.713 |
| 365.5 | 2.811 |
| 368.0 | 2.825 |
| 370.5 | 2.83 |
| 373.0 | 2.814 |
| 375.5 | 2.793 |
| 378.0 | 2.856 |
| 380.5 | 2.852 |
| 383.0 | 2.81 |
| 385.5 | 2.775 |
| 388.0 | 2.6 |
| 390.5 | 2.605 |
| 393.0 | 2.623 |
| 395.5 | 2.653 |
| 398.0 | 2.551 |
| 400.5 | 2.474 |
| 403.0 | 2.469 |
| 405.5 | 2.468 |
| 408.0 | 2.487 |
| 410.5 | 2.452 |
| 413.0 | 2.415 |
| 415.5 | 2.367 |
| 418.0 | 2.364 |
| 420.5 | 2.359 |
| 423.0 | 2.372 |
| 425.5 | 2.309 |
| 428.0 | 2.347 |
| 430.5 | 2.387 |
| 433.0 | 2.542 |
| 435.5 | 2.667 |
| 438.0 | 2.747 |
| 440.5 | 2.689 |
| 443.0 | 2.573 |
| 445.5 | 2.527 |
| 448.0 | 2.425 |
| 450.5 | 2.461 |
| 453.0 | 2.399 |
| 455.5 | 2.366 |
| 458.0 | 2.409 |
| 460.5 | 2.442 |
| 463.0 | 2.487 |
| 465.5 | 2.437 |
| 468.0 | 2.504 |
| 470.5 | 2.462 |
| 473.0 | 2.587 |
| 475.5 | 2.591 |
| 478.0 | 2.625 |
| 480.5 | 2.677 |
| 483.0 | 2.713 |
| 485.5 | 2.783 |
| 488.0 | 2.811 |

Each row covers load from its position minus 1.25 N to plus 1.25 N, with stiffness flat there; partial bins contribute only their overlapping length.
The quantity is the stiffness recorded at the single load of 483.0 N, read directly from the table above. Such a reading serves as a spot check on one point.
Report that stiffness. 2.713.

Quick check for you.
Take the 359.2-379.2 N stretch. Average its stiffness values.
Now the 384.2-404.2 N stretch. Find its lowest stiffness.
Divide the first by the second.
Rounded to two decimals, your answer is 1.13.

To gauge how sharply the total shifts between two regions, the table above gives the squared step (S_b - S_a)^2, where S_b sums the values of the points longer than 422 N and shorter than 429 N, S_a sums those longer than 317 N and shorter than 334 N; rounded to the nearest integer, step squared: 155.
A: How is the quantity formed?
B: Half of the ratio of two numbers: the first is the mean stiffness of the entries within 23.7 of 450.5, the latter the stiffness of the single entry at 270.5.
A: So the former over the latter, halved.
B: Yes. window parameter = 0.401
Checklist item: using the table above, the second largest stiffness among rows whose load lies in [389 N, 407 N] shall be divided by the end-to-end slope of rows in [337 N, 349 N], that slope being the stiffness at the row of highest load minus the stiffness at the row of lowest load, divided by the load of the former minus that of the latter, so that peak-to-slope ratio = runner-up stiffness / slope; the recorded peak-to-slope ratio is -152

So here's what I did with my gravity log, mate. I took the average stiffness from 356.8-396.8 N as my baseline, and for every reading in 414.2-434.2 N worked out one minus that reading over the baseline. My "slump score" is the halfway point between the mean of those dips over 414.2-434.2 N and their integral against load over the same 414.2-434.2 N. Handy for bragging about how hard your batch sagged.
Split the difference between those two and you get 1.4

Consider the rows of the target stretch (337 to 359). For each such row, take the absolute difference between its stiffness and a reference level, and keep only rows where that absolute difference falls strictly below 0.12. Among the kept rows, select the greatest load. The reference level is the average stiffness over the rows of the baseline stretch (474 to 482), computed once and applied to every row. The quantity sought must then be 358.0 N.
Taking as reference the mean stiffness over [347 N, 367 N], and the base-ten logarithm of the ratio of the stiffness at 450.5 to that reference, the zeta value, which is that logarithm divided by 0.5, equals -0.10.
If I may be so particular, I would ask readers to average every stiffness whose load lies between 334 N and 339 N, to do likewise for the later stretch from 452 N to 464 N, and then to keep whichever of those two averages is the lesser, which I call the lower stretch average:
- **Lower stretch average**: 2.42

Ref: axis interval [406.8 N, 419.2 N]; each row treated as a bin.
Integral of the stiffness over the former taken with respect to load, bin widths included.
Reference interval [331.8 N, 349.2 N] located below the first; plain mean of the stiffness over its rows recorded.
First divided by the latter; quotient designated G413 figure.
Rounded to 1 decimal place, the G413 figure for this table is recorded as 10.4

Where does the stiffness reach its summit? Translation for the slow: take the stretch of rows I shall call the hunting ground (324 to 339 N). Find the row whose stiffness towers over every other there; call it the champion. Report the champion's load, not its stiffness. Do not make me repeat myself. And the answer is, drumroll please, 338.0 N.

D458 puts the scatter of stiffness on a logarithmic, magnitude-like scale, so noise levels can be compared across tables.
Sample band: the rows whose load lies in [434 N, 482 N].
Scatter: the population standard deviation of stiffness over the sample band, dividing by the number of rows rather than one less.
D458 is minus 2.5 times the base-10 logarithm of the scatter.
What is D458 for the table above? 2.4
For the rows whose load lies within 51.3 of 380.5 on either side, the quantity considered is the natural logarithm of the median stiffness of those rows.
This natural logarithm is 1.00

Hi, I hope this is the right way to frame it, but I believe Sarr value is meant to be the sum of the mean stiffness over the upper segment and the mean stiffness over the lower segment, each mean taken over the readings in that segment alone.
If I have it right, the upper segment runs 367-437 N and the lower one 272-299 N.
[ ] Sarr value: 5.57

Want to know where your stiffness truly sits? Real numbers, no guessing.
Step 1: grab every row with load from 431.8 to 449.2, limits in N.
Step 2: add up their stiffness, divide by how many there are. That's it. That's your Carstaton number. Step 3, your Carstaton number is 2.60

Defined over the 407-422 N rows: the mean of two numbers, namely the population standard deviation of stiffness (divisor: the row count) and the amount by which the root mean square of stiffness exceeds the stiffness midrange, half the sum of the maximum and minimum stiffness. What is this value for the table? 0.017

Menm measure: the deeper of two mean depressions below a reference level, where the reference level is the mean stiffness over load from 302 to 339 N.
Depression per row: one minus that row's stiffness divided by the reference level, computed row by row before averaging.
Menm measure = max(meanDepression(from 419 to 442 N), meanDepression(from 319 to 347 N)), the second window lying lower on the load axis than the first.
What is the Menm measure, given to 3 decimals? 0.091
